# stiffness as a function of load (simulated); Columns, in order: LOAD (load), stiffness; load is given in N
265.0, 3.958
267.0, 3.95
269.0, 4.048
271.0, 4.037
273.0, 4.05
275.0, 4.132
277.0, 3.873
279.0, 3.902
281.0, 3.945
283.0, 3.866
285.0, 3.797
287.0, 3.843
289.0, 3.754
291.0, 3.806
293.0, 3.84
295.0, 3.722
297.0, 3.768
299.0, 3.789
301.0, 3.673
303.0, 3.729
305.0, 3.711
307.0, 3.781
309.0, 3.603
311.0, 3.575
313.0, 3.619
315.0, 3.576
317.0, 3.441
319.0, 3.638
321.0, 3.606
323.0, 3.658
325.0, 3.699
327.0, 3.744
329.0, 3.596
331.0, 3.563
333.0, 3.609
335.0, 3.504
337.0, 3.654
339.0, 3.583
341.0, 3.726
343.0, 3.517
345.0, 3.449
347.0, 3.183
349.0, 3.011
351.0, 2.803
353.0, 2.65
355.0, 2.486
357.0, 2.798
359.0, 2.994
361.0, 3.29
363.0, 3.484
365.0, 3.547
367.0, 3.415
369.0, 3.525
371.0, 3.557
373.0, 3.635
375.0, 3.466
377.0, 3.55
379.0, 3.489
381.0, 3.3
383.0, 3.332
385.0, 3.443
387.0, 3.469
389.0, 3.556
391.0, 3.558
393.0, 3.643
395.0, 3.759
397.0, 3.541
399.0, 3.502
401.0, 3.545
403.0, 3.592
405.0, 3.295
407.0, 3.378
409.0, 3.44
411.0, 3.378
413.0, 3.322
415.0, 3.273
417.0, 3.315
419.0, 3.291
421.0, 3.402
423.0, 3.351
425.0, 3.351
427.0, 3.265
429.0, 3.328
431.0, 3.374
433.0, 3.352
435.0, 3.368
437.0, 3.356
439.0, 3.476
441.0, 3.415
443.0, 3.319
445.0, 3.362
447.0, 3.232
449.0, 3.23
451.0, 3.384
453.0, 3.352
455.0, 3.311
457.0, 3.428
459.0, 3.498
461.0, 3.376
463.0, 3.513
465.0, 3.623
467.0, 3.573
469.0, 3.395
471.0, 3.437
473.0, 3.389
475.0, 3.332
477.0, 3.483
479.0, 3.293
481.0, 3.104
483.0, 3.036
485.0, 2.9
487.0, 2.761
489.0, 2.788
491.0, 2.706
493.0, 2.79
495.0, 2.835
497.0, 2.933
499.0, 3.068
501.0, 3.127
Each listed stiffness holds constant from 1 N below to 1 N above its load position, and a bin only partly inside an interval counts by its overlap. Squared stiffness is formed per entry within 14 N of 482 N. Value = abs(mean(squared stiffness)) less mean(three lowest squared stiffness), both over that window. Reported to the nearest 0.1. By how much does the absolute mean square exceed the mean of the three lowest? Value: 2.0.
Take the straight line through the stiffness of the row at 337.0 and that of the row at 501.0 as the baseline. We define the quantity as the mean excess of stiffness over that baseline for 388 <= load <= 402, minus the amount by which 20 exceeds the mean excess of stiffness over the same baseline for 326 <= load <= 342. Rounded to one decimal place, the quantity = -19.9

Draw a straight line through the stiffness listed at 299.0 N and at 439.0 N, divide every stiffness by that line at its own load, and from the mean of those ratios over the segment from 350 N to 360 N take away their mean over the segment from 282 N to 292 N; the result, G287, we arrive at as -0.25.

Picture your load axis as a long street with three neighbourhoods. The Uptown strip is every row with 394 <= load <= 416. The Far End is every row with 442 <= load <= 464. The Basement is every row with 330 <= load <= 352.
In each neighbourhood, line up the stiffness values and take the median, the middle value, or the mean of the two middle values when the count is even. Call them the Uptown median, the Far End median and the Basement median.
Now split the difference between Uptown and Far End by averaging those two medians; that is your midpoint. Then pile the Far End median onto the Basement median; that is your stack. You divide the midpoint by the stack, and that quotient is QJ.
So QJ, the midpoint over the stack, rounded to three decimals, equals 0.494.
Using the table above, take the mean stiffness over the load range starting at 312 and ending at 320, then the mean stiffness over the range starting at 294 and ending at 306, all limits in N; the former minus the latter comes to -0.16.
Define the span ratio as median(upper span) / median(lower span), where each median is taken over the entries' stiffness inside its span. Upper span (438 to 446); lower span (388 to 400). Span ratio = 0.95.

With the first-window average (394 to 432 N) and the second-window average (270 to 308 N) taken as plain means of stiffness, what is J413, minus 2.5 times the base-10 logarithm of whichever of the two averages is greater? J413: -1.46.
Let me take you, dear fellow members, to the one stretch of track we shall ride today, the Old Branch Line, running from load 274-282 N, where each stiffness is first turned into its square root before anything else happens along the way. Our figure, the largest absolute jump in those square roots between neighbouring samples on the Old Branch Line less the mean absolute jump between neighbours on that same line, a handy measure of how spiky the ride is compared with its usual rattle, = 0.037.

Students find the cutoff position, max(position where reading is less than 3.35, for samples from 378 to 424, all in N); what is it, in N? 419.0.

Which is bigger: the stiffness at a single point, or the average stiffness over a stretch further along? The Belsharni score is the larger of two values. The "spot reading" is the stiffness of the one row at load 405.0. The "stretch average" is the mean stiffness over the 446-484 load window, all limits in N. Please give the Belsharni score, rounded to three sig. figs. 3.37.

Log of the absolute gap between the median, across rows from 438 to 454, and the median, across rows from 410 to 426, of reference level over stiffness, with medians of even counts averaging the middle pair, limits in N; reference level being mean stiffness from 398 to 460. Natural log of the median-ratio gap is -5.1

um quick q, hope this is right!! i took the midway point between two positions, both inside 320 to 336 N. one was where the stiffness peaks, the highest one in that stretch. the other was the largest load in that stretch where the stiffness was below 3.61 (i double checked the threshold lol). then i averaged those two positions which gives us 331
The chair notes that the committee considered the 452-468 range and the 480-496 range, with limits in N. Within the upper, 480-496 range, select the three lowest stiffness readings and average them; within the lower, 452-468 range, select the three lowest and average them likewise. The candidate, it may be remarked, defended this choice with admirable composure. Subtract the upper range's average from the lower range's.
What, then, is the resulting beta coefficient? 0.6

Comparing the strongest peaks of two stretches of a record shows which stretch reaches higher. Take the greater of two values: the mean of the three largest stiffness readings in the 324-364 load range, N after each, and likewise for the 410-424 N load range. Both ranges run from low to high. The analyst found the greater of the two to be 3.72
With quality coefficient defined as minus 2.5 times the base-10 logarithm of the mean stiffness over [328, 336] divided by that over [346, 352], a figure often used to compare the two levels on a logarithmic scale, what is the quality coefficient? -0.19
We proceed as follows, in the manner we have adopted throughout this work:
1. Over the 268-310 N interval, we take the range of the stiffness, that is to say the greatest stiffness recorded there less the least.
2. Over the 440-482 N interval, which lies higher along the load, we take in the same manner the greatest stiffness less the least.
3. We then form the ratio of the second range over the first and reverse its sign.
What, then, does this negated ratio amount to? -1.0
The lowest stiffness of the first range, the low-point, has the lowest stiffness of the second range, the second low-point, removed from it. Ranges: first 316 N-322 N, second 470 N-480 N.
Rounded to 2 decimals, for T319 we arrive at 0.15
